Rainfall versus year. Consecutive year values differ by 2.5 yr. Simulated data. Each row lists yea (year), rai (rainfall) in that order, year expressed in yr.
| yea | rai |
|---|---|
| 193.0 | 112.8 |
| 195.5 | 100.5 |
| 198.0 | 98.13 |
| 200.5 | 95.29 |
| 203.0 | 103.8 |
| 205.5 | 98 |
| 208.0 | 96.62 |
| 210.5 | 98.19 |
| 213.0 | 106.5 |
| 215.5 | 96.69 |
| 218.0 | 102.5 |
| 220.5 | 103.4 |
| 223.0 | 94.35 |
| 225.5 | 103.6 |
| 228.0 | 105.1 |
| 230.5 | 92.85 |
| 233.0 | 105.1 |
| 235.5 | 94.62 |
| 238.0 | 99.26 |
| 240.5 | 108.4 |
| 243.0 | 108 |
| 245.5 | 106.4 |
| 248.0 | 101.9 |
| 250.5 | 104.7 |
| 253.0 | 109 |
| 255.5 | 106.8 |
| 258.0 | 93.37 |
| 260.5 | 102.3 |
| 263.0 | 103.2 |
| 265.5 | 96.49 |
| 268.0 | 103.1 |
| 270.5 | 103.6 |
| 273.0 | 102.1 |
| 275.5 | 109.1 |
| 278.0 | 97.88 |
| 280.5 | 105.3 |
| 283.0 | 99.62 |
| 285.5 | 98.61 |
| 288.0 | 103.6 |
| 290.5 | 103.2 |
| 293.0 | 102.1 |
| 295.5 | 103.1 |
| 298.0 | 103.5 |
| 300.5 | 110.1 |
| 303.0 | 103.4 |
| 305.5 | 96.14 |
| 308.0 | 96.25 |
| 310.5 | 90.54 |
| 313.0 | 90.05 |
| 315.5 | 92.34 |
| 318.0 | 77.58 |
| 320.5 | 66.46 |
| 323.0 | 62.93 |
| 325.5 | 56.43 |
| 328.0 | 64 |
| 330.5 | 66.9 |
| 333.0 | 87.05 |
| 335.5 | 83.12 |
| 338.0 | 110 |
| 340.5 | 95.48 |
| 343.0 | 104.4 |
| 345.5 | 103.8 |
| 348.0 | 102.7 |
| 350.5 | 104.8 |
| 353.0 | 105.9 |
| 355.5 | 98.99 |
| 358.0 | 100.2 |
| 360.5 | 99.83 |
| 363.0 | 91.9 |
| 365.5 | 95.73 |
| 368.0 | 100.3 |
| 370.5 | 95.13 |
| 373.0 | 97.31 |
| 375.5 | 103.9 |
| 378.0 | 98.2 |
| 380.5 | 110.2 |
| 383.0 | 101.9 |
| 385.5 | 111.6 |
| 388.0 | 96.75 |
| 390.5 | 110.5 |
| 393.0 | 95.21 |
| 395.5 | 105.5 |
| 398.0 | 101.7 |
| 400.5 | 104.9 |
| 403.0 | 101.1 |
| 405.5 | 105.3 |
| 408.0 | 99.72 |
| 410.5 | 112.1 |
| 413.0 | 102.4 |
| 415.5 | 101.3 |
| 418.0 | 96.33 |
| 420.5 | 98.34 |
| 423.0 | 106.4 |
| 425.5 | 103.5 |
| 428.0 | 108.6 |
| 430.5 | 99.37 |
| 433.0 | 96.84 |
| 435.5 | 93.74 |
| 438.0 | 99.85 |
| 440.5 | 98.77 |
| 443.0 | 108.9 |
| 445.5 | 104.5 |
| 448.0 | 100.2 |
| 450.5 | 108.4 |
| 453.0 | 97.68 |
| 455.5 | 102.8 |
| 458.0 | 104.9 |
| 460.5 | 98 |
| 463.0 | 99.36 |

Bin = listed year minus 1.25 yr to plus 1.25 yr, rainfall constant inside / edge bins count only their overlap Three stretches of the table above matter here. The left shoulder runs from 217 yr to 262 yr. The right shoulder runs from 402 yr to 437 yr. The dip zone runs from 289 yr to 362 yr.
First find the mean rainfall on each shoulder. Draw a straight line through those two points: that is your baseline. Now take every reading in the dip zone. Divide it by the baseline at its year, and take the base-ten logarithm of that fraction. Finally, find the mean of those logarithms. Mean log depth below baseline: -0.05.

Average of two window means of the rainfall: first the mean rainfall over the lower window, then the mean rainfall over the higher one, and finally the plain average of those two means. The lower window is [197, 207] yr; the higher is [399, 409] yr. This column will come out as 100.8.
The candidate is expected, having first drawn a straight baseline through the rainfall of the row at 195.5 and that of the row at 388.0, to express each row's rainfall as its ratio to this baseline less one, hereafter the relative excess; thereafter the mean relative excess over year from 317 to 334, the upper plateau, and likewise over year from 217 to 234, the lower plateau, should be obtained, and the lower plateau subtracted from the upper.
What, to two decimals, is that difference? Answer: -0.31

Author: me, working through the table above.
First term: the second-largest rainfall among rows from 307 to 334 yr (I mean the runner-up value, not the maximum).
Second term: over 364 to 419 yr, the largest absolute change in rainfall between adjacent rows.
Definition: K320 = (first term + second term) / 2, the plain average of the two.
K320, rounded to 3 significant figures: 53.8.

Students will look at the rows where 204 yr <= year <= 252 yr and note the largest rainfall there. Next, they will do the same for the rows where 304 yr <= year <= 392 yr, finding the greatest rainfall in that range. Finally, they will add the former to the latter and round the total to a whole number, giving 220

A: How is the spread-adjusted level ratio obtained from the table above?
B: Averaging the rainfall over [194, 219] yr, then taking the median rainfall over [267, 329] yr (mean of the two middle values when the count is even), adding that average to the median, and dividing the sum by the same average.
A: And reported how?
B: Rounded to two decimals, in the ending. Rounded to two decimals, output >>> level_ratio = 2.00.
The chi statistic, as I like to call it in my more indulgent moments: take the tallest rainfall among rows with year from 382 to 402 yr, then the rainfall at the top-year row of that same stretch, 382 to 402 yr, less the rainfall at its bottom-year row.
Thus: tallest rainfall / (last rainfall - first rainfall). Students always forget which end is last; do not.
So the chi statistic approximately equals 37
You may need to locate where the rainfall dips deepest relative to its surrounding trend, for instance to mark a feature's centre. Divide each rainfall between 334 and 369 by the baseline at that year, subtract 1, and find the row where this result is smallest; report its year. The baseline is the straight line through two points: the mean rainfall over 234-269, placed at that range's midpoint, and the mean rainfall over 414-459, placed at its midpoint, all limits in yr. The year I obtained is 335.5 yr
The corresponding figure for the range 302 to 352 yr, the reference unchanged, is 325.5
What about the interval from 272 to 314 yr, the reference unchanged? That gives 313.0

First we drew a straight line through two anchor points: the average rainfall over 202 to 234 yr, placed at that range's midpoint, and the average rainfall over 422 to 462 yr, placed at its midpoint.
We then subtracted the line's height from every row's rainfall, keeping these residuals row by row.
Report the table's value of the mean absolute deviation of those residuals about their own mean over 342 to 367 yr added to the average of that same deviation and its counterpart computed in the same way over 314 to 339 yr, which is 12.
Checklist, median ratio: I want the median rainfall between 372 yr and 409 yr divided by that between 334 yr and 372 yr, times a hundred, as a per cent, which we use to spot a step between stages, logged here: 102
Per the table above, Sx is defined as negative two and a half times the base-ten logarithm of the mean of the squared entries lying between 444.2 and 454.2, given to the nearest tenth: -10.1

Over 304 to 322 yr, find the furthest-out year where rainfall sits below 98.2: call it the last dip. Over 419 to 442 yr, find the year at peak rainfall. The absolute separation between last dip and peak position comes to 107.5 yr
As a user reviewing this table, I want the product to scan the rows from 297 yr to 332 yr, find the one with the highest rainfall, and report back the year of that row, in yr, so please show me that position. 300.5 yr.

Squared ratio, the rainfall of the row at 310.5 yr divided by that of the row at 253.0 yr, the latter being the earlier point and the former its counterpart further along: 0.7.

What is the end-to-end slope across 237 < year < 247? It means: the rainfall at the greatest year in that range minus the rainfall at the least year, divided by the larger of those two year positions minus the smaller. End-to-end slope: 1.0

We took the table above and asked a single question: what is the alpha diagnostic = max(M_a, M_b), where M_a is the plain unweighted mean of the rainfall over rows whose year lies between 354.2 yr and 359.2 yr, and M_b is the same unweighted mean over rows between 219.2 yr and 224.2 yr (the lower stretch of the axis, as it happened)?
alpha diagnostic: 100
